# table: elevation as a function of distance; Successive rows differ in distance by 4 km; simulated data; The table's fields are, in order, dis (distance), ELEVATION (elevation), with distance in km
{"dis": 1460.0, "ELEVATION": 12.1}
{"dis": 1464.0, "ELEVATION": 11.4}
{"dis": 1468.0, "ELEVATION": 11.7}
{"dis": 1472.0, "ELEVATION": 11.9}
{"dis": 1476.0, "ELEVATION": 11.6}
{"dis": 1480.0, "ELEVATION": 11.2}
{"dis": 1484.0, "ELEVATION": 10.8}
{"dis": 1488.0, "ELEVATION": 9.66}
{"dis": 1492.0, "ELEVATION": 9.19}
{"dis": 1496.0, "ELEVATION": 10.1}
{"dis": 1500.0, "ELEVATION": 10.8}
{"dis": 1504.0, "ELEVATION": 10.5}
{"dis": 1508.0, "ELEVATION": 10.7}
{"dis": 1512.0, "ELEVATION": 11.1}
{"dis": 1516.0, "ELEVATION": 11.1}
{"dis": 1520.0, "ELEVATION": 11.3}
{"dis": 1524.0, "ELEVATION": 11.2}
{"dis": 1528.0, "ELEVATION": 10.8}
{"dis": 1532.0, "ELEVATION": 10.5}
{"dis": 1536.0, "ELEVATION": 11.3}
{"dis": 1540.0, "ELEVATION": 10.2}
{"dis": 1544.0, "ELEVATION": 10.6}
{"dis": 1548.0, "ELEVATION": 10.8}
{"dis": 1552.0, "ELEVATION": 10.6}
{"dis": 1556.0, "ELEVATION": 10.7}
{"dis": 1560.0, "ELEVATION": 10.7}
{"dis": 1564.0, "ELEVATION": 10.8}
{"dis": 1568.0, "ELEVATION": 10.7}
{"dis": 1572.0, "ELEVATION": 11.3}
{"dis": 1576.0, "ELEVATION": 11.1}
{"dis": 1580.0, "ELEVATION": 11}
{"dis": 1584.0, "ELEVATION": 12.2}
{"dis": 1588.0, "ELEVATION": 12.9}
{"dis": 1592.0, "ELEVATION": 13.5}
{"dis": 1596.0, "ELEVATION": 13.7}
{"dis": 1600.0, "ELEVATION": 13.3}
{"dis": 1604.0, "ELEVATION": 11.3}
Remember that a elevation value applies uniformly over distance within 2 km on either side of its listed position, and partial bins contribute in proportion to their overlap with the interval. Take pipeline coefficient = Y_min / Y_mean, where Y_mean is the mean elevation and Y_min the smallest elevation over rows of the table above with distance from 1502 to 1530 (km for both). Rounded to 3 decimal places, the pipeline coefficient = 0.958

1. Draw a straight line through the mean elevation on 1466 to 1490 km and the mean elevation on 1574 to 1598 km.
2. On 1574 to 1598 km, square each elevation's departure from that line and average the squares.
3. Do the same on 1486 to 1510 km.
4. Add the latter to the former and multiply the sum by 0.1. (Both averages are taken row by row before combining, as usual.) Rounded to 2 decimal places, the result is 0.27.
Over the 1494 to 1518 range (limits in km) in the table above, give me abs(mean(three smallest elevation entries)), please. 10.4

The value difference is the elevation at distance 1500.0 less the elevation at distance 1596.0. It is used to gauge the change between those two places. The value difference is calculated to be -2.9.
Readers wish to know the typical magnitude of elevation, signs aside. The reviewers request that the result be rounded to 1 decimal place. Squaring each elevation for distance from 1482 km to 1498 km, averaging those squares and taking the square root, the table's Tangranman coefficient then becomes 10.0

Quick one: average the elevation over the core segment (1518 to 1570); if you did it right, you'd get 10.8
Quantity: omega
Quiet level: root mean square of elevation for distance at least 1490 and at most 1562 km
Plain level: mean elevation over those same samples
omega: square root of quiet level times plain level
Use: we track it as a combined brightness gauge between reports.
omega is 10.7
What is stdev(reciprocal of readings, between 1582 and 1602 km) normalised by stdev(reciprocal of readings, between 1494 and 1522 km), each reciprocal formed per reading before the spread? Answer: 1.0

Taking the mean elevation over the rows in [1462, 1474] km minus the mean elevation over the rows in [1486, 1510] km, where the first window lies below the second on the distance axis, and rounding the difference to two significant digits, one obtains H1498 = 1.5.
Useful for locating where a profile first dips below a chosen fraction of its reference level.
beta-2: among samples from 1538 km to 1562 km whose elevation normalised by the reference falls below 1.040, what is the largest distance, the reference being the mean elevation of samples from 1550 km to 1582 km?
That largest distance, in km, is 1560.0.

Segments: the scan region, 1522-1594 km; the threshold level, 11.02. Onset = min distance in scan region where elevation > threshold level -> 1524.0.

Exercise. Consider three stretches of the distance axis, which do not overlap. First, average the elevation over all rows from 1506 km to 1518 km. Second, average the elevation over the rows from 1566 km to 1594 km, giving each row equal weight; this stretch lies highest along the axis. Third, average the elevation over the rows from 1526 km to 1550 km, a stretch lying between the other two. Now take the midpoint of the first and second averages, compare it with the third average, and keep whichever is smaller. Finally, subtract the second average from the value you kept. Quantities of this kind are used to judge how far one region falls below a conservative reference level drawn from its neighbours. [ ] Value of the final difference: -1.1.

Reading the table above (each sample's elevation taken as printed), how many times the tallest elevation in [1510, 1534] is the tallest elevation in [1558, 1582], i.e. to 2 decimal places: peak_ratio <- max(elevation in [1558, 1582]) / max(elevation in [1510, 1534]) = 1.00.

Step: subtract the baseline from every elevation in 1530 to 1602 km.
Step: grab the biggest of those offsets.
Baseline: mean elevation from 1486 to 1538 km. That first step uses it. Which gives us 3.1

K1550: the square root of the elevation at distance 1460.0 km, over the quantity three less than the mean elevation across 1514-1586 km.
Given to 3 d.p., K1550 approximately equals 0.438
